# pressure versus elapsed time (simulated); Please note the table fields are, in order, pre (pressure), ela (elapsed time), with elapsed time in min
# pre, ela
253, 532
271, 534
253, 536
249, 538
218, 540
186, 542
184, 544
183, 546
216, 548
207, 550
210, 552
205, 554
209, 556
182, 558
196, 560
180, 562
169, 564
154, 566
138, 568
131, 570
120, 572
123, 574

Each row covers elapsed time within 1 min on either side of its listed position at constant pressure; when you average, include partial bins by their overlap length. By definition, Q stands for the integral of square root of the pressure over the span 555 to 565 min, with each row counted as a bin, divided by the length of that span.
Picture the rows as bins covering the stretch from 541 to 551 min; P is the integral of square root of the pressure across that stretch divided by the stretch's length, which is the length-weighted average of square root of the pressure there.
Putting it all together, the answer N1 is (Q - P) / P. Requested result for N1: -0.02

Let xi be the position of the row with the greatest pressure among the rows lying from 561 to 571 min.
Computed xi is 562 min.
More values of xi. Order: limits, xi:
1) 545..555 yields 548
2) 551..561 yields 552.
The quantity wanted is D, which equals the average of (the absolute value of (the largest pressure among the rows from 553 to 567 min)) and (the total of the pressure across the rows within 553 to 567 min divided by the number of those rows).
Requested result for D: 197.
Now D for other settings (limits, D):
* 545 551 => 209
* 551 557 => 209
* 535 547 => 233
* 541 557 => 208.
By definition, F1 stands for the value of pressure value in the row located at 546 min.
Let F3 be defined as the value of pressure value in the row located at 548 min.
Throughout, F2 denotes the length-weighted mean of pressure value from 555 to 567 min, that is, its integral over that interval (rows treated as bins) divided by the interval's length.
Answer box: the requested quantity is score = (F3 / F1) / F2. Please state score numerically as 0.0065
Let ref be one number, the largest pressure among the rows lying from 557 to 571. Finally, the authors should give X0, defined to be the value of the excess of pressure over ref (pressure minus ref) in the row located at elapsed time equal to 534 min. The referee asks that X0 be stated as 75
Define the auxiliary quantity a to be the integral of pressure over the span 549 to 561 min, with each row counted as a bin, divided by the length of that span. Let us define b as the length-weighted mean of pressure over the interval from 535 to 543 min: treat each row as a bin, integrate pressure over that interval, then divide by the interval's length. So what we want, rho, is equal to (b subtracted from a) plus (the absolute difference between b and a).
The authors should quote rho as 0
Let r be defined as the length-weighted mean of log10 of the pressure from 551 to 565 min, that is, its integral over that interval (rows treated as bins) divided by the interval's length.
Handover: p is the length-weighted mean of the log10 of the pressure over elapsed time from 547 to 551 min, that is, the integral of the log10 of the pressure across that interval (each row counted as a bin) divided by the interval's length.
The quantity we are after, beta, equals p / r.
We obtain 1.02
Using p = 2.33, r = 2.28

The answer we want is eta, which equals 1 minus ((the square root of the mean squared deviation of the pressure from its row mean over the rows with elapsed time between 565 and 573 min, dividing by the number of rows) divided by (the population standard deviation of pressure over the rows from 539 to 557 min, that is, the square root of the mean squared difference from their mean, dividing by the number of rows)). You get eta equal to 0.06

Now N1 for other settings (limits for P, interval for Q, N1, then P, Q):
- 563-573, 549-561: 0.19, 11.9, 14.2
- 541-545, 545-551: 0.04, 13.6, 14.2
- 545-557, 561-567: -0.10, 14.3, 12.9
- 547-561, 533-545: 0.05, 14.3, 15.0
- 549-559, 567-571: -0.19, 14.2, 11.6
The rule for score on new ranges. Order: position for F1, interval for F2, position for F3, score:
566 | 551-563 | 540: 0.0072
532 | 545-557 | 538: 0.0048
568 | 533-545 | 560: 0.0063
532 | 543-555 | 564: 0.0033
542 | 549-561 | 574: 0.0033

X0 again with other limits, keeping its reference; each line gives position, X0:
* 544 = -12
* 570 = -65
